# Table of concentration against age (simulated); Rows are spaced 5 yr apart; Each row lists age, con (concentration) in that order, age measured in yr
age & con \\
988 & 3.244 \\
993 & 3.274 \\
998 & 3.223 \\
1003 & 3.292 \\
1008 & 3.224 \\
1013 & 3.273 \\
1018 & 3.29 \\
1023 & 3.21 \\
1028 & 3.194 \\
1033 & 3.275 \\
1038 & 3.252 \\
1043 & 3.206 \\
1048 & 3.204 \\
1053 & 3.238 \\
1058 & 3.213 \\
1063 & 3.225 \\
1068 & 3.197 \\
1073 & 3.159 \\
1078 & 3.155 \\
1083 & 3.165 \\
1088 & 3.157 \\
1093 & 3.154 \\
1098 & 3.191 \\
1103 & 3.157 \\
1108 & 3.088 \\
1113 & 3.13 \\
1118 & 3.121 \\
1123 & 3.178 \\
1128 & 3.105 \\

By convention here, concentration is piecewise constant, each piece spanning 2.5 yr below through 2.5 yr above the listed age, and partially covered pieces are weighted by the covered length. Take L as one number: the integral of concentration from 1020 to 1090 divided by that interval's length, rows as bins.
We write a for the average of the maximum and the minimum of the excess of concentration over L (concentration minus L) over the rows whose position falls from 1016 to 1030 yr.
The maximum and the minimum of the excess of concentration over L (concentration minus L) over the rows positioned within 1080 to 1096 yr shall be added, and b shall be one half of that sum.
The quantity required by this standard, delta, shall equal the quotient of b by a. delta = -1.2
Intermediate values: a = 0.04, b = -0.045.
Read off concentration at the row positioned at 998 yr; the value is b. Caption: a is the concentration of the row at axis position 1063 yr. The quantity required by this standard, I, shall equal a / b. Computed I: 1.00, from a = 3.225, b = 3.223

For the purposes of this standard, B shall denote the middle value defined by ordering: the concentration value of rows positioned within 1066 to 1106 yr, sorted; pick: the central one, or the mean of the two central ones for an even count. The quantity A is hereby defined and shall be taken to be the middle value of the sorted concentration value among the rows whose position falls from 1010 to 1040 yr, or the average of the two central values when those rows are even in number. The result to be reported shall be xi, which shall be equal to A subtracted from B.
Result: -0.10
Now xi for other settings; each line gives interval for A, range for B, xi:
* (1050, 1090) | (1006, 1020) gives 0.09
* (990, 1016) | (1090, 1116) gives -0.12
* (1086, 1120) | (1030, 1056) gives 0.08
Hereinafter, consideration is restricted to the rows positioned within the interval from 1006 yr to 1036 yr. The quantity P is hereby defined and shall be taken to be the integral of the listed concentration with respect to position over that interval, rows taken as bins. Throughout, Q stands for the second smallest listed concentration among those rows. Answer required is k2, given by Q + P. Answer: 101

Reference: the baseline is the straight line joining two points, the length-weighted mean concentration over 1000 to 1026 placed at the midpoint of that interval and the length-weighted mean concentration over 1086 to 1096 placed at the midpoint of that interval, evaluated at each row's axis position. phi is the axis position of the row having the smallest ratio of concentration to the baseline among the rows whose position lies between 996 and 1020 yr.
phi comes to 998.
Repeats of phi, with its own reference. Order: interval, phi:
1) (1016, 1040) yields 1028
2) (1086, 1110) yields 1108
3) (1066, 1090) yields 1073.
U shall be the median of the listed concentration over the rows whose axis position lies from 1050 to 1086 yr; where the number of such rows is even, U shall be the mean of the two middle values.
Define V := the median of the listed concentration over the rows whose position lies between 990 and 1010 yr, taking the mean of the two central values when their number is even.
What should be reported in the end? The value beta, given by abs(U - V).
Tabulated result 0.052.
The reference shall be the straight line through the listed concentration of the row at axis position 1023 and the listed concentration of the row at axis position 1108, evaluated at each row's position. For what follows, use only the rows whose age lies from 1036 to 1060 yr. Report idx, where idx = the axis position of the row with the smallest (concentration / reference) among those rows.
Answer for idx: 1043 yr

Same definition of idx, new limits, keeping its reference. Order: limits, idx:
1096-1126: 1108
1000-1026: 1008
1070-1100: 1073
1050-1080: 1073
